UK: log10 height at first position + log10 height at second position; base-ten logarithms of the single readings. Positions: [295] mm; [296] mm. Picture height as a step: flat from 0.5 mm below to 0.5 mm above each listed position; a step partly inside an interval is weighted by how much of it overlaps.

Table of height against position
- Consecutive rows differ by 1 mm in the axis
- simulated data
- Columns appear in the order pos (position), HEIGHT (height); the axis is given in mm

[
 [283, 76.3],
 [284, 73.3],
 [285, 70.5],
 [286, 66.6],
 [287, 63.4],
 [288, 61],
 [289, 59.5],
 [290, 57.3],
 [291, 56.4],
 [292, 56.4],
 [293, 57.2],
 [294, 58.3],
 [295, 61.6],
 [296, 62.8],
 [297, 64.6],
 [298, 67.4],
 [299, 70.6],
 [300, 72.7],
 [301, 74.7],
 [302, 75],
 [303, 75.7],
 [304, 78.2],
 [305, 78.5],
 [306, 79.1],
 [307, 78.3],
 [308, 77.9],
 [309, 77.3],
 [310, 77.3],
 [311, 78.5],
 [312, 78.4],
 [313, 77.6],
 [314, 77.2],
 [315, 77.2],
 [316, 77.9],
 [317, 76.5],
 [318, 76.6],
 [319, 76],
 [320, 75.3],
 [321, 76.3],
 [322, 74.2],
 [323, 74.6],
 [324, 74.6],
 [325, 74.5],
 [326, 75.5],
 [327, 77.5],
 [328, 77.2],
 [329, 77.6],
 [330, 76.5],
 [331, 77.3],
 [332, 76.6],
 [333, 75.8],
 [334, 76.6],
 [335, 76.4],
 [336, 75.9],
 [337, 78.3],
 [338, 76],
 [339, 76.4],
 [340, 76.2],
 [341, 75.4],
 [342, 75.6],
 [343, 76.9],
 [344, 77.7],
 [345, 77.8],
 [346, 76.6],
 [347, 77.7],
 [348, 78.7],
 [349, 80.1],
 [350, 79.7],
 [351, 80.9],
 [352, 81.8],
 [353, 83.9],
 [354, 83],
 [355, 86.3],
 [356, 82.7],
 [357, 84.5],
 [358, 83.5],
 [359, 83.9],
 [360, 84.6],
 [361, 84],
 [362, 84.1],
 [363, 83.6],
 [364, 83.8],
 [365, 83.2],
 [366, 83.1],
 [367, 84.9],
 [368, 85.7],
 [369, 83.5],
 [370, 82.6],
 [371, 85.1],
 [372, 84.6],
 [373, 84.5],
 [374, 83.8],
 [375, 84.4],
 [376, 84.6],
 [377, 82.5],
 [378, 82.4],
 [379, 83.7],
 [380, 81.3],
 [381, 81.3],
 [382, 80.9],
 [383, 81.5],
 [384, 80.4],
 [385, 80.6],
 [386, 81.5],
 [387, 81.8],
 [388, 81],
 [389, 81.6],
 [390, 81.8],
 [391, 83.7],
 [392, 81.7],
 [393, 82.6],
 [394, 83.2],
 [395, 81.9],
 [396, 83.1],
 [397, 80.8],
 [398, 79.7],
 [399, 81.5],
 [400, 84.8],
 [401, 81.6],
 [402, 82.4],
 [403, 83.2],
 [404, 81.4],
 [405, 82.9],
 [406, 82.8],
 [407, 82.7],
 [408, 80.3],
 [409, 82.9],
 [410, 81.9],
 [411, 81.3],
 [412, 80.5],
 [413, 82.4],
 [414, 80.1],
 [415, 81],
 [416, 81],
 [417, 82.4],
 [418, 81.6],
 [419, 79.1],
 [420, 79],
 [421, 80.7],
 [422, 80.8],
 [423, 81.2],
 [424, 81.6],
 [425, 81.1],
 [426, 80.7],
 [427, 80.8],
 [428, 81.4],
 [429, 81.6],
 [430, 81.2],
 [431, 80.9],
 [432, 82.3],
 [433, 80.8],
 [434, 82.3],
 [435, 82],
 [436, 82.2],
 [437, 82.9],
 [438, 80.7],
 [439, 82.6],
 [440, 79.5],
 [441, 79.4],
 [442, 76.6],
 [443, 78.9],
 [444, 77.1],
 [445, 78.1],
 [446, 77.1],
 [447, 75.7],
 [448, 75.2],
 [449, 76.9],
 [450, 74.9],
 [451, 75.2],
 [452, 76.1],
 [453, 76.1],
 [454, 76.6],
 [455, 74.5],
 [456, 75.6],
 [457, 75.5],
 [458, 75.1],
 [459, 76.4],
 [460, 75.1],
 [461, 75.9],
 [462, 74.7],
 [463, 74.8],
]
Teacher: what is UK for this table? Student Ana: 3.59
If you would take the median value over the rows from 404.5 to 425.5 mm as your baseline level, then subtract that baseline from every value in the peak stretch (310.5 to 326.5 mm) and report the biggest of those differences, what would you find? -2.7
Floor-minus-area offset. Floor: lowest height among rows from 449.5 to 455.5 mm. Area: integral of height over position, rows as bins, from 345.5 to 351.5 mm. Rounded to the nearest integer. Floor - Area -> -399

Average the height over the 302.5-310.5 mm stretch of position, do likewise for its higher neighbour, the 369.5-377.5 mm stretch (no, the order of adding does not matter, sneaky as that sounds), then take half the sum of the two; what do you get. 81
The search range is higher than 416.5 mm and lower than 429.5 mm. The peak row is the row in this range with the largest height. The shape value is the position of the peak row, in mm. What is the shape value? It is 417 mm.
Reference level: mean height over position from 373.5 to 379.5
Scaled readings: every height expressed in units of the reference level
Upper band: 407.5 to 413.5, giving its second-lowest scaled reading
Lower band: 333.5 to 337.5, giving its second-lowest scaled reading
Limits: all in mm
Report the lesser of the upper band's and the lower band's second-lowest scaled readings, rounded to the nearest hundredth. 0.91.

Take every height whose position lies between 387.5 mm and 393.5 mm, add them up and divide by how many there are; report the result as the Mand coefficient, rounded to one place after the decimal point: 82.1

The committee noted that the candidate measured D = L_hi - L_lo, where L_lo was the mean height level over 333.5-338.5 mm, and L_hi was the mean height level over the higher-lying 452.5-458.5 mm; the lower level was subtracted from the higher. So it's -1.1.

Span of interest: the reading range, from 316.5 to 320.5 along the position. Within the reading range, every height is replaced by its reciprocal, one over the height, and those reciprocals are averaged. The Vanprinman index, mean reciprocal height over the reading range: 0.0131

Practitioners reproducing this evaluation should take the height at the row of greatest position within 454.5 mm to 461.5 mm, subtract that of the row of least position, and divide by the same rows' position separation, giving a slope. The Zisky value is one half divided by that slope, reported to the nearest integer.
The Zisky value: 2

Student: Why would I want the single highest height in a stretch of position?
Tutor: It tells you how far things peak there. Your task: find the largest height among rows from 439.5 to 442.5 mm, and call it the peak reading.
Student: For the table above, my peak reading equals 79.5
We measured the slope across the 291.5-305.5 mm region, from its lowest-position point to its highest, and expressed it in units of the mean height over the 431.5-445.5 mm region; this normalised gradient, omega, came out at 0.0211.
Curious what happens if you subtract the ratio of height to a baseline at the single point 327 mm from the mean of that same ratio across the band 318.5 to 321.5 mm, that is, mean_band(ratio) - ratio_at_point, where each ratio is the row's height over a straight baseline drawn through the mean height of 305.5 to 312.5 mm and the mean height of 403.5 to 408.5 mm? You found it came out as -0.017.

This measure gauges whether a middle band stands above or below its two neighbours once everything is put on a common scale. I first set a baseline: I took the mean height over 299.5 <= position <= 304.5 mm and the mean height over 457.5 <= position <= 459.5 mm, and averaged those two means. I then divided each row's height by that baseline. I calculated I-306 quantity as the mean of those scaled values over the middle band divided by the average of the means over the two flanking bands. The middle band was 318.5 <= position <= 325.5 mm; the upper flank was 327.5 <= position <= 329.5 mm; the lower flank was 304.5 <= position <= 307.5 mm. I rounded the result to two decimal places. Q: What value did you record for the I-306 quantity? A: 0.96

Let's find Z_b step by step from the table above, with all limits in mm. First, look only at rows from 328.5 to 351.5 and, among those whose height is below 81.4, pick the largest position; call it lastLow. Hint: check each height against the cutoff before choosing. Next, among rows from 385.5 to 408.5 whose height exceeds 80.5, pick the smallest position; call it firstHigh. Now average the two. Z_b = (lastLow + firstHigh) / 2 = 368.5 mm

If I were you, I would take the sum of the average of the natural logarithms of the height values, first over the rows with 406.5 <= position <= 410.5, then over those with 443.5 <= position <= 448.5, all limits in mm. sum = 8.75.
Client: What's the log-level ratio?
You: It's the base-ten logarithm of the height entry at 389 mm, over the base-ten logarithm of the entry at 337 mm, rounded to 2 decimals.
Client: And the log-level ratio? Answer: 1.01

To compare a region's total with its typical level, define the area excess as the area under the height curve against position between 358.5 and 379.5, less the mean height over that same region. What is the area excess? 1679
